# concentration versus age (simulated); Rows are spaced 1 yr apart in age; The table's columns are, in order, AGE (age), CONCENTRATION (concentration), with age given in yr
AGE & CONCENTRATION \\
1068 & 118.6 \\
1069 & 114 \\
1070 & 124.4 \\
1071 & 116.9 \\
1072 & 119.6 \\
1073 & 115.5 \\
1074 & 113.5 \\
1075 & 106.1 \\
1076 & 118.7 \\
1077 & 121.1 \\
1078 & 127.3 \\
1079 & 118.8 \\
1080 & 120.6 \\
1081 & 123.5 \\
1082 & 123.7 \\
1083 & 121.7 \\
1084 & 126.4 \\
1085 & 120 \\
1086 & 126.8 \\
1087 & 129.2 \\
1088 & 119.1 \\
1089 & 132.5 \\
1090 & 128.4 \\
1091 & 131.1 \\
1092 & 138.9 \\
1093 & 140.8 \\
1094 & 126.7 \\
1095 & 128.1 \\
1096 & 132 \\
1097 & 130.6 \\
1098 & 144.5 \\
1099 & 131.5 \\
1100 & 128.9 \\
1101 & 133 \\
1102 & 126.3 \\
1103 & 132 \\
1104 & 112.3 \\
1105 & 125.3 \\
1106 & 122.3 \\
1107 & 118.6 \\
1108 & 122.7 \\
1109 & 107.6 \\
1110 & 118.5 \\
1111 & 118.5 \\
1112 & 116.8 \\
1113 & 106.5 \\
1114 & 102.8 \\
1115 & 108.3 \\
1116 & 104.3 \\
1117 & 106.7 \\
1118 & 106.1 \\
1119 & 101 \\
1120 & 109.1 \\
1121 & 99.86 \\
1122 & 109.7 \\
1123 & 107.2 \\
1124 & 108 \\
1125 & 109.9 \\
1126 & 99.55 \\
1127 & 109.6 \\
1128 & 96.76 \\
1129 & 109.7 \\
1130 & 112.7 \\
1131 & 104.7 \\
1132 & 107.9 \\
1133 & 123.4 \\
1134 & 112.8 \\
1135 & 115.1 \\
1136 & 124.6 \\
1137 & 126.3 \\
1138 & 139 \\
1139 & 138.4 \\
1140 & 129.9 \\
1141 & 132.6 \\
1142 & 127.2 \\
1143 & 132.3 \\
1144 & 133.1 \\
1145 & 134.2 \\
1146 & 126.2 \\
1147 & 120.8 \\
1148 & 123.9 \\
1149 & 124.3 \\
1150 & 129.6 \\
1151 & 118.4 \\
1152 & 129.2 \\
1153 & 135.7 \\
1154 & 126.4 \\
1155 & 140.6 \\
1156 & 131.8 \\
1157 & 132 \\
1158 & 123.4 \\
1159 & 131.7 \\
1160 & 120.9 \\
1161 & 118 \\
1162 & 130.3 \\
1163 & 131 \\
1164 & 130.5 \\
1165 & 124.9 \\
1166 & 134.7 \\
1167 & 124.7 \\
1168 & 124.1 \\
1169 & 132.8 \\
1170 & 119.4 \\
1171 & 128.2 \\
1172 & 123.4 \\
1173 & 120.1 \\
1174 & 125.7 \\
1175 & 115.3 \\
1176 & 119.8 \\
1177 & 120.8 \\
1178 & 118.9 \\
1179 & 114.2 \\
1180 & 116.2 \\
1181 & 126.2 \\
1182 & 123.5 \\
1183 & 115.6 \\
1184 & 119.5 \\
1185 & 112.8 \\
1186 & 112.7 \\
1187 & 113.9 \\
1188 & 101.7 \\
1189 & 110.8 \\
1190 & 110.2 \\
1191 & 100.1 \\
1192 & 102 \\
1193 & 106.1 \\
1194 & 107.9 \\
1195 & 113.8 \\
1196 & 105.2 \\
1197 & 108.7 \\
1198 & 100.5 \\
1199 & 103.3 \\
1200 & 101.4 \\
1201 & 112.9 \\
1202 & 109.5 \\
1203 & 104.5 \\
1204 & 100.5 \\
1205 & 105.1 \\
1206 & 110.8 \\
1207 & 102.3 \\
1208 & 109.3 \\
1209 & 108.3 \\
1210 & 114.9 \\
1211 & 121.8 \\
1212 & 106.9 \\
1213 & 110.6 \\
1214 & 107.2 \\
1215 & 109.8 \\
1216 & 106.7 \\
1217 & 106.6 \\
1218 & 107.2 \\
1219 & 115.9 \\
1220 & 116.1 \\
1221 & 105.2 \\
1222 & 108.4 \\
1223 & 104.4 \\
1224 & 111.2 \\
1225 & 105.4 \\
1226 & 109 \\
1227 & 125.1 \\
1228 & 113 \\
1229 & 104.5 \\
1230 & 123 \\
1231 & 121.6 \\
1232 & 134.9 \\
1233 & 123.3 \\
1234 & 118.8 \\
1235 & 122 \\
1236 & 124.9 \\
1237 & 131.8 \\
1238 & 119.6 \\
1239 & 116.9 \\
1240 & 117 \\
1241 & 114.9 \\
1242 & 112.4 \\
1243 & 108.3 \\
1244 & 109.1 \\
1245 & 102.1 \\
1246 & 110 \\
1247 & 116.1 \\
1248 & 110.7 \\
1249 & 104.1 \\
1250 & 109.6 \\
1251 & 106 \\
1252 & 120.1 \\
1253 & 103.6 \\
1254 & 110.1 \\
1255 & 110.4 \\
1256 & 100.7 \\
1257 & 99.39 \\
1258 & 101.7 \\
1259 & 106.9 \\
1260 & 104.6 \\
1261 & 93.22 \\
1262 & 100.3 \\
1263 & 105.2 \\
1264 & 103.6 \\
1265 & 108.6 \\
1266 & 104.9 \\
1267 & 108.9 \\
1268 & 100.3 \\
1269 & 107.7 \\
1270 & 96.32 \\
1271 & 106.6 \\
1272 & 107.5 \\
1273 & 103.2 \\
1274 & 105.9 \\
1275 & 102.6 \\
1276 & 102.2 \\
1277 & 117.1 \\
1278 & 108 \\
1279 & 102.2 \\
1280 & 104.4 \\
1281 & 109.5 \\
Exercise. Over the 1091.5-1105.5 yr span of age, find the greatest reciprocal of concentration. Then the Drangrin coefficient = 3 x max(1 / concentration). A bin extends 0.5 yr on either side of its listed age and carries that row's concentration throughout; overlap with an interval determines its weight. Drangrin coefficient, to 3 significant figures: 0.0267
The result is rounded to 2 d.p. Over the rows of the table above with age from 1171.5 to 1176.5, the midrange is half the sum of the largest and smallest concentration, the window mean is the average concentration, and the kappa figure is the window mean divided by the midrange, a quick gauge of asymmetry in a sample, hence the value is 1.00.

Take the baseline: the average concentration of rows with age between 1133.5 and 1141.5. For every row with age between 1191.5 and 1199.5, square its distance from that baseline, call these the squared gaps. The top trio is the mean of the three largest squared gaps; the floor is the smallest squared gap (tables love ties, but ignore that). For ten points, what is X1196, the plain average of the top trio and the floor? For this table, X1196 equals 415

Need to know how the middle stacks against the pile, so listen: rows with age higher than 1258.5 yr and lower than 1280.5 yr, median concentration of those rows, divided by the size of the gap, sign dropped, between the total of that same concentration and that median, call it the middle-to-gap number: 0.0477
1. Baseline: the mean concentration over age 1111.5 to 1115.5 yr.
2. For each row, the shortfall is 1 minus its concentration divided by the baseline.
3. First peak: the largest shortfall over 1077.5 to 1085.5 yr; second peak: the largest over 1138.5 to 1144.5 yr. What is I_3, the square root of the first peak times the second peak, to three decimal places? 0.127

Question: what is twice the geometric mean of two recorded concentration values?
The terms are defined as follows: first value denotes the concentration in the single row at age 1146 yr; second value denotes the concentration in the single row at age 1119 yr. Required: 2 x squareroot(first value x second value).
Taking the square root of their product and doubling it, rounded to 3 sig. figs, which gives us 226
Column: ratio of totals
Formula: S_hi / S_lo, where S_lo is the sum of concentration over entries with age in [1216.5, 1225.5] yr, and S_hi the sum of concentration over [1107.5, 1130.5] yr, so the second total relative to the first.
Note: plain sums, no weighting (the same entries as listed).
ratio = 2.54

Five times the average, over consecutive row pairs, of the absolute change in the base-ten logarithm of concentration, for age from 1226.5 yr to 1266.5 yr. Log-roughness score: 0.120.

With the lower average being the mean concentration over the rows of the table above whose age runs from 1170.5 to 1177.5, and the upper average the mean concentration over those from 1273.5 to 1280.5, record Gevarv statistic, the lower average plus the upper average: 228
